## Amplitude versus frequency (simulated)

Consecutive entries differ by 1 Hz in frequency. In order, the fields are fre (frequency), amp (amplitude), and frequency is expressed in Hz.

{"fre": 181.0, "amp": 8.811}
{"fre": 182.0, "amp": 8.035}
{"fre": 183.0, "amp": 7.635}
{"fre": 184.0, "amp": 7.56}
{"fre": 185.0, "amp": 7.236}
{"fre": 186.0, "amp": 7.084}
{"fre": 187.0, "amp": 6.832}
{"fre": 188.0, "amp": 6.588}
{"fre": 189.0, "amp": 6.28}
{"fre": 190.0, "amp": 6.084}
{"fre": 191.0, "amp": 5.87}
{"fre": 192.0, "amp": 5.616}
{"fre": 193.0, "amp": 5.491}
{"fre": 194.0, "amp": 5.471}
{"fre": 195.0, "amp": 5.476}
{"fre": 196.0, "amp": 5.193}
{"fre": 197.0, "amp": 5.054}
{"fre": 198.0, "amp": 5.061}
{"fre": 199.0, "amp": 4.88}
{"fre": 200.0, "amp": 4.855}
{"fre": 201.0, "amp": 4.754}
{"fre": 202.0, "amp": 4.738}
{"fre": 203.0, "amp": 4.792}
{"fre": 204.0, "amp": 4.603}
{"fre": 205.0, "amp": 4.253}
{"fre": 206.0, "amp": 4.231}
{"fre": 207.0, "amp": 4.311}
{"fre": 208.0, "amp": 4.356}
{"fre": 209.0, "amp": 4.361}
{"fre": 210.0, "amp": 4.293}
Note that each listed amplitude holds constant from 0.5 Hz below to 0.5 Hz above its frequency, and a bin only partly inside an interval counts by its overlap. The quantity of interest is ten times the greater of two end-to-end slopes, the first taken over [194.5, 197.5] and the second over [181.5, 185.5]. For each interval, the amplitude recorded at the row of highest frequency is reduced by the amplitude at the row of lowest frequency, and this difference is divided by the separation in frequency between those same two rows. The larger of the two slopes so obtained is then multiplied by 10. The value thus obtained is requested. -2.1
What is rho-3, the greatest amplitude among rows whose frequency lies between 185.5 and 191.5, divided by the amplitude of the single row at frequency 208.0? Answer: 1.63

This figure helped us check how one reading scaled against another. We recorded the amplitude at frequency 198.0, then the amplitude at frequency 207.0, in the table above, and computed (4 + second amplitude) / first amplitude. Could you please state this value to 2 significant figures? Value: 1.6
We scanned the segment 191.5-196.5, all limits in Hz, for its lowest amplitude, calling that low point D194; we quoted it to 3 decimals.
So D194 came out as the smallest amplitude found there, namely 5.193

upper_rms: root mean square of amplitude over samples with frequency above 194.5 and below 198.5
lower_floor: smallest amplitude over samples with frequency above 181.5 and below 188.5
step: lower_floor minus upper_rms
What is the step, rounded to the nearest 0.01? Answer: 1.39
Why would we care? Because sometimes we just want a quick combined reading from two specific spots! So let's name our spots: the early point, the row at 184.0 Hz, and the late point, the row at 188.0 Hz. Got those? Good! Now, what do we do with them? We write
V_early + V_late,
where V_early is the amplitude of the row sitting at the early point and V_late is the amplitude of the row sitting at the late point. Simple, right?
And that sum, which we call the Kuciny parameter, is 14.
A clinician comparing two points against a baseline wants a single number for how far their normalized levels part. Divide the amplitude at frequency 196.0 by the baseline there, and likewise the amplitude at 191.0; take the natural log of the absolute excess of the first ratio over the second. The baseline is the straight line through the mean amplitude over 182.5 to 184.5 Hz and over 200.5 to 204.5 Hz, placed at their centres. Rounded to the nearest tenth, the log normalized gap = -6.3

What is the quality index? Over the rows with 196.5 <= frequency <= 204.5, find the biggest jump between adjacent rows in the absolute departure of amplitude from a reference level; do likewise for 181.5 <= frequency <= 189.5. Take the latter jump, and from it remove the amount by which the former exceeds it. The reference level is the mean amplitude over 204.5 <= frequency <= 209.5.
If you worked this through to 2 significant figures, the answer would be 0.61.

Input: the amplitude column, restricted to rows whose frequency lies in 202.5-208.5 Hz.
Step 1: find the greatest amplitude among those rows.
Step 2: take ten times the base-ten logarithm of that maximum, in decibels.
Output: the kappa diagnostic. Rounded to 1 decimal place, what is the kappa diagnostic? 6.8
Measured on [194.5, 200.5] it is 7.4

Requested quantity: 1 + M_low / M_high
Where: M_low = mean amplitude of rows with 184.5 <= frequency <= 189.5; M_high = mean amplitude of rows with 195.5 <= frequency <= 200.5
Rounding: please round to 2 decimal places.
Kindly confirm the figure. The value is 2.36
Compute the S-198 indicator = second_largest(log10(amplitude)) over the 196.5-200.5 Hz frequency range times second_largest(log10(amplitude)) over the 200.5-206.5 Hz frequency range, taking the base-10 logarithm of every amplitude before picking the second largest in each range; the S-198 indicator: 0.48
